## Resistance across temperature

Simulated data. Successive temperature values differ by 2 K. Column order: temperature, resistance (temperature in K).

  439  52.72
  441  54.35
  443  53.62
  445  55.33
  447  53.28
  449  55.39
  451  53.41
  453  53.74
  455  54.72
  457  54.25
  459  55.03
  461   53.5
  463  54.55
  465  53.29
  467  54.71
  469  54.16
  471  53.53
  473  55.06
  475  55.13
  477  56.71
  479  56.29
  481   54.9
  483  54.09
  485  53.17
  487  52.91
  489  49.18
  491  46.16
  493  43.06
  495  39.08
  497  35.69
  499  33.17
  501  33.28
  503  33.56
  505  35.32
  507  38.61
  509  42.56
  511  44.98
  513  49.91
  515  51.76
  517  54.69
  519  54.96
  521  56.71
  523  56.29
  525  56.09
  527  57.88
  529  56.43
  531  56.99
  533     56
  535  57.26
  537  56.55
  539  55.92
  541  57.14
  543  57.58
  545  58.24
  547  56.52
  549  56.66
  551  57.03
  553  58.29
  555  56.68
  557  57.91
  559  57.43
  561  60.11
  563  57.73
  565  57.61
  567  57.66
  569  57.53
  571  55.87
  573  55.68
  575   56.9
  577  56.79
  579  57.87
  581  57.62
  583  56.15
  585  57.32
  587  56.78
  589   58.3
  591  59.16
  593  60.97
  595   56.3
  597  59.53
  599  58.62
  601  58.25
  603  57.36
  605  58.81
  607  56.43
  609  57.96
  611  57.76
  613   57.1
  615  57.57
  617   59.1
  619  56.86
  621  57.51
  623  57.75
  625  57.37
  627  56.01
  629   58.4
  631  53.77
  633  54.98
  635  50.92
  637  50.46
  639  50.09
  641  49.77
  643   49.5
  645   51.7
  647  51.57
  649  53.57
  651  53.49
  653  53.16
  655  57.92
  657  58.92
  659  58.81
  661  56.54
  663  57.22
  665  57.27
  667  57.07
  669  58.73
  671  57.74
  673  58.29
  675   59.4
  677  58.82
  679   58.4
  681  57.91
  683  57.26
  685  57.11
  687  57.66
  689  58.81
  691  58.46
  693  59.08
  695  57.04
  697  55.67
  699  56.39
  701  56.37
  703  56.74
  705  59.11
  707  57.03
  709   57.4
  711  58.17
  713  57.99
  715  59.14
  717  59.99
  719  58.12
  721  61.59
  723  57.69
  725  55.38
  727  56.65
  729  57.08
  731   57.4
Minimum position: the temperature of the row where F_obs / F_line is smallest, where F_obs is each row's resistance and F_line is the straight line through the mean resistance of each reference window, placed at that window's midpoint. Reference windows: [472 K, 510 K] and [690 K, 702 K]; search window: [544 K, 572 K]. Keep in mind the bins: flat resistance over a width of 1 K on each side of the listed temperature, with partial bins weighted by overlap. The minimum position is 571 K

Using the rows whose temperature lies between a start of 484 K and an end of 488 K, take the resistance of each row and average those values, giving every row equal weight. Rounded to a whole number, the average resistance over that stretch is 53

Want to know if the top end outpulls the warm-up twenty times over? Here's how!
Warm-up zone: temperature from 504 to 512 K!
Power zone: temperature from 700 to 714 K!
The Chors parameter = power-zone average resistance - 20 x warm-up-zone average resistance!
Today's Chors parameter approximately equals -750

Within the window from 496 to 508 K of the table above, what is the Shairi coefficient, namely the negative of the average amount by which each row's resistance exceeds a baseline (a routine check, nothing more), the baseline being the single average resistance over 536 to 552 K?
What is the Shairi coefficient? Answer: 22.0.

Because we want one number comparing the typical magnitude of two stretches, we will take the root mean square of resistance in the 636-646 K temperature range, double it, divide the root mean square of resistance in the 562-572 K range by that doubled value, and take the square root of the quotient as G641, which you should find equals 0.75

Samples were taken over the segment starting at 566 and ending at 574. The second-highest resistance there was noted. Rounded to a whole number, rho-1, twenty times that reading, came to 1151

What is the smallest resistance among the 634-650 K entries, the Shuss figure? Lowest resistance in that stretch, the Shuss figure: 49.5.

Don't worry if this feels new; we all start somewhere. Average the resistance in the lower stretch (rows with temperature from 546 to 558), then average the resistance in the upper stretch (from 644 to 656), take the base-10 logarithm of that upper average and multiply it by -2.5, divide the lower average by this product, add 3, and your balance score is -10.2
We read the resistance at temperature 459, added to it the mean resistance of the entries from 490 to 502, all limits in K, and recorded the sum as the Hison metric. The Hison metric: 93.4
